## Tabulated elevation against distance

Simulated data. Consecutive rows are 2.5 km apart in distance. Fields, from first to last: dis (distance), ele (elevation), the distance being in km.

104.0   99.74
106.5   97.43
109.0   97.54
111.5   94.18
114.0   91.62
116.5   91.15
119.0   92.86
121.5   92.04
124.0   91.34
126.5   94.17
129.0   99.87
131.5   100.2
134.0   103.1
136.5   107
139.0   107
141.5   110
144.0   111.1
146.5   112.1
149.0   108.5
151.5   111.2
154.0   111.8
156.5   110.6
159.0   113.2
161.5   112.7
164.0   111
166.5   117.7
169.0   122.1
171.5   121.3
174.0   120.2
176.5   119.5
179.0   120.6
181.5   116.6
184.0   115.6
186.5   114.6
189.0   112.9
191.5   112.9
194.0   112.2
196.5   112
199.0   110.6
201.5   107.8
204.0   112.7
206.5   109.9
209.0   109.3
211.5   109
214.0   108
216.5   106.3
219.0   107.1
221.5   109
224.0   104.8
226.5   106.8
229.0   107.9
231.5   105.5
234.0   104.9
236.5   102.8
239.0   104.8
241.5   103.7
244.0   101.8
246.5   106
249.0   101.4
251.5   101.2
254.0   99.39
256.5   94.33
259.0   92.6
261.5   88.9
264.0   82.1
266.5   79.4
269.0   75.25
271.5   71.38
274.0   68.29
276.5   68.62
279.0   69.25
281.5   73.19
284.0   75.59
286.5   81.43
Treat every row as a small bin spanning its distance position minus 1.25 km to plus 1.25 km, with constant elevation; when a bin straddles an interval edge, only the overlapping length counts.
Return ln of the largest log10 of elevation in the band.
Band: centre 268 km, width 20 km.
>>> 0.676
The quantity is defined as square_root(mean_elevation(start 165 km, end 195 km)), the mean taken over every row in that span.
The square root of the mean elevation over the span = 10.8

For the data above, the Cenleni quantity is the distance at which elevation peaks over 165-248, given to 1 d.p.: 169.0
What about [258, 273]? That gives 259.0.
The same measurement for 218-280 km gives 221.5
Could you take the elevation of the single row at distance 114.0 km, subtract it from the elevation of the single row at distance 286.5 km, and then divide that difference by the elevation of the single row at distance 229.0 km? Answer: -0.094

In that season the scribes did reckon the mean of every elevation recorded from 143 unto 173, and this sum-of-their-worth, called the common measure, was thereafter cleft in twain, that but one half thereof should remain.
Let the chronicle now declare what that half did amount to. 56.8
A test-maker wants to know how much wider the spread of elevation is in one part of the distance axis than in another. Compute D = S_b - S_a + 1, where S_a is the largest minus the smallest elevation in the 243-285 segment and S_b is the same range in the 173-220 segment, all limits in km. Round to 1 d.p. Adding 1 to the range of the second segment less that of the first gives -22.4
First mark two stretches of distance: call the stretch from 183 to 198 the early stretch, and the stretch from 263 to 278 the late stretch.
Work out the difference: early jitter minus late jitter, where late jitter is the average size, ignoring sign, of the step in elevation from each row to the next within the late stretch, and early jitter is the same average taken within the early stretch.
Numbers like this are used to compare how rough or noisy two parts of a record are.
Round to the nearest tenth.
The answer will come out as -2.1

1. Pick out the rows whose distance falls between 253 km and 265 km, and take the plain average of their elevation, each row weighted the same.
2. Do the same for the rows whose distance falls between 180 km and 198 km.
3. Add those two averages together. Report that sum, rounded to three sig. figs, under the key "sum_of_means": 205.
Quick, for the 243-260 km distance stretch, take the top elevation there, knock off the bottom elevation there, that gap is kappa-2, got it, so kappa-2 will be 13.4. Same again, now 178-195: 8.4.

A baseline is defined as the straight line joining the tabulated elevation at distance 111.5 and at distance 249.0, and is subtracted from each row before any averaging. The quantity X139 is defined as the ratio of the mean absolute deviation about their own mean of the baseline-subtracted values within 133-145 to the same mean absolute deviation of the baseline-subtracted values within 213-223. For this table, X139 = 2.4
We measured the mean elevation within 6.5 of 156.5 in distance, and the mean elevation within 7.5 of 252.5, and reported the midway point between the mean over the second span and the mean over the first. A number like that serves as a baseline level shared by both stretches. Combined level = 106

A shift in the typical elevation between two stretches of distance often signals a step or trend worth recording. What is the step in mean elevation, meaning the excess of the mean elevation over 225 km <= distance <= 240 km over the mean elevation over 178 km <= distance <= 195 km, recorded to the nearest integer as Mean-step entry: -10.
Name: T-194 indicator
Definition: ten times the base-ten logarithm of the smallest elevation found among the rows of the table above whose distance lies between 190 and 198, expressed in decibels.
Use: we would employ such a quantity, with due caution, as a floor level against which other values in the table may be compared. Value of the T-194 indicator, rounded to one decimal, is 20.5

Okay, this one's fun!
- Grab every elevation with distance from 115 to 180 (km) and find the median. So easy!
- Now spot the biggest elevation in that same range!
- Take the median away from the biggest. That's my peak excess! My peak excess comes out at 11.3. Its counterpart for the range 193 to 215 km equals 2.8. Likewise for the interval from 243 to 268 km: 9.1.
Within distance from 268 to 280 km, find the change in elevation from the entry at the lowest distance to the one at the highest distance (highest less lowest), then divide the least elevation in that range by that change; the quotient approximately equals -11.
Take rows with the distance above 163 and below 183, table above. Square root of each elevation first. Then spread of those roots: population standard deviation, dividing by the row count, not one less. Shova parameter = 0.15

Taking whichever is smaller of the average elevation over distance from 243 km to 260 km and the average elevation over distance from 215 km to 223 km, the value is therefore 100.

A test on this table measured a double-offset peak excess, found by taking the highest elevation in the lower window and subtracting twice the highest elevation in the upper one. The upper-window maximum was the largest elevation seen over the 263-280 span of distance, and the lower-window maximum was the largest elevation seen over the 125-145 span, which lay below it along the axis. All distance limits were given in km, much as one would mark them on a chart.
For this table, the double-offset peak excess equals -53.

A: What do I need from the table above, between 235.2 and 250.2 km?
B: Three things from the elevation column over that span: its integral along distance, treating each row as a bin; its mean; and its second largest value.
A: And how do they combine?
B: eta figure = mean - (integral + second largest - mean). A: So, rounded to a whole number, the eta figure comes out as -1449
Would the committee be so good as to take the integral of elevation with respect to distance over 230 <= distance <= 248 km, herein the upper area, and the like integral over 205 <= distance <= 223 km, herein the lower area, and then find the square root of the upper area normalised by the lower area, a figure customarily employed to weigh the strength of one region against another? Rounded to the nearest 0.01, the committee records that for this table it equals 0.98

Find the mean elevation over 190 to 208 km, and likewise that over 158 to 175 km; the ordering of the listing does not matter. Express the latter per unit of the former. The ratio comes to 1.05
